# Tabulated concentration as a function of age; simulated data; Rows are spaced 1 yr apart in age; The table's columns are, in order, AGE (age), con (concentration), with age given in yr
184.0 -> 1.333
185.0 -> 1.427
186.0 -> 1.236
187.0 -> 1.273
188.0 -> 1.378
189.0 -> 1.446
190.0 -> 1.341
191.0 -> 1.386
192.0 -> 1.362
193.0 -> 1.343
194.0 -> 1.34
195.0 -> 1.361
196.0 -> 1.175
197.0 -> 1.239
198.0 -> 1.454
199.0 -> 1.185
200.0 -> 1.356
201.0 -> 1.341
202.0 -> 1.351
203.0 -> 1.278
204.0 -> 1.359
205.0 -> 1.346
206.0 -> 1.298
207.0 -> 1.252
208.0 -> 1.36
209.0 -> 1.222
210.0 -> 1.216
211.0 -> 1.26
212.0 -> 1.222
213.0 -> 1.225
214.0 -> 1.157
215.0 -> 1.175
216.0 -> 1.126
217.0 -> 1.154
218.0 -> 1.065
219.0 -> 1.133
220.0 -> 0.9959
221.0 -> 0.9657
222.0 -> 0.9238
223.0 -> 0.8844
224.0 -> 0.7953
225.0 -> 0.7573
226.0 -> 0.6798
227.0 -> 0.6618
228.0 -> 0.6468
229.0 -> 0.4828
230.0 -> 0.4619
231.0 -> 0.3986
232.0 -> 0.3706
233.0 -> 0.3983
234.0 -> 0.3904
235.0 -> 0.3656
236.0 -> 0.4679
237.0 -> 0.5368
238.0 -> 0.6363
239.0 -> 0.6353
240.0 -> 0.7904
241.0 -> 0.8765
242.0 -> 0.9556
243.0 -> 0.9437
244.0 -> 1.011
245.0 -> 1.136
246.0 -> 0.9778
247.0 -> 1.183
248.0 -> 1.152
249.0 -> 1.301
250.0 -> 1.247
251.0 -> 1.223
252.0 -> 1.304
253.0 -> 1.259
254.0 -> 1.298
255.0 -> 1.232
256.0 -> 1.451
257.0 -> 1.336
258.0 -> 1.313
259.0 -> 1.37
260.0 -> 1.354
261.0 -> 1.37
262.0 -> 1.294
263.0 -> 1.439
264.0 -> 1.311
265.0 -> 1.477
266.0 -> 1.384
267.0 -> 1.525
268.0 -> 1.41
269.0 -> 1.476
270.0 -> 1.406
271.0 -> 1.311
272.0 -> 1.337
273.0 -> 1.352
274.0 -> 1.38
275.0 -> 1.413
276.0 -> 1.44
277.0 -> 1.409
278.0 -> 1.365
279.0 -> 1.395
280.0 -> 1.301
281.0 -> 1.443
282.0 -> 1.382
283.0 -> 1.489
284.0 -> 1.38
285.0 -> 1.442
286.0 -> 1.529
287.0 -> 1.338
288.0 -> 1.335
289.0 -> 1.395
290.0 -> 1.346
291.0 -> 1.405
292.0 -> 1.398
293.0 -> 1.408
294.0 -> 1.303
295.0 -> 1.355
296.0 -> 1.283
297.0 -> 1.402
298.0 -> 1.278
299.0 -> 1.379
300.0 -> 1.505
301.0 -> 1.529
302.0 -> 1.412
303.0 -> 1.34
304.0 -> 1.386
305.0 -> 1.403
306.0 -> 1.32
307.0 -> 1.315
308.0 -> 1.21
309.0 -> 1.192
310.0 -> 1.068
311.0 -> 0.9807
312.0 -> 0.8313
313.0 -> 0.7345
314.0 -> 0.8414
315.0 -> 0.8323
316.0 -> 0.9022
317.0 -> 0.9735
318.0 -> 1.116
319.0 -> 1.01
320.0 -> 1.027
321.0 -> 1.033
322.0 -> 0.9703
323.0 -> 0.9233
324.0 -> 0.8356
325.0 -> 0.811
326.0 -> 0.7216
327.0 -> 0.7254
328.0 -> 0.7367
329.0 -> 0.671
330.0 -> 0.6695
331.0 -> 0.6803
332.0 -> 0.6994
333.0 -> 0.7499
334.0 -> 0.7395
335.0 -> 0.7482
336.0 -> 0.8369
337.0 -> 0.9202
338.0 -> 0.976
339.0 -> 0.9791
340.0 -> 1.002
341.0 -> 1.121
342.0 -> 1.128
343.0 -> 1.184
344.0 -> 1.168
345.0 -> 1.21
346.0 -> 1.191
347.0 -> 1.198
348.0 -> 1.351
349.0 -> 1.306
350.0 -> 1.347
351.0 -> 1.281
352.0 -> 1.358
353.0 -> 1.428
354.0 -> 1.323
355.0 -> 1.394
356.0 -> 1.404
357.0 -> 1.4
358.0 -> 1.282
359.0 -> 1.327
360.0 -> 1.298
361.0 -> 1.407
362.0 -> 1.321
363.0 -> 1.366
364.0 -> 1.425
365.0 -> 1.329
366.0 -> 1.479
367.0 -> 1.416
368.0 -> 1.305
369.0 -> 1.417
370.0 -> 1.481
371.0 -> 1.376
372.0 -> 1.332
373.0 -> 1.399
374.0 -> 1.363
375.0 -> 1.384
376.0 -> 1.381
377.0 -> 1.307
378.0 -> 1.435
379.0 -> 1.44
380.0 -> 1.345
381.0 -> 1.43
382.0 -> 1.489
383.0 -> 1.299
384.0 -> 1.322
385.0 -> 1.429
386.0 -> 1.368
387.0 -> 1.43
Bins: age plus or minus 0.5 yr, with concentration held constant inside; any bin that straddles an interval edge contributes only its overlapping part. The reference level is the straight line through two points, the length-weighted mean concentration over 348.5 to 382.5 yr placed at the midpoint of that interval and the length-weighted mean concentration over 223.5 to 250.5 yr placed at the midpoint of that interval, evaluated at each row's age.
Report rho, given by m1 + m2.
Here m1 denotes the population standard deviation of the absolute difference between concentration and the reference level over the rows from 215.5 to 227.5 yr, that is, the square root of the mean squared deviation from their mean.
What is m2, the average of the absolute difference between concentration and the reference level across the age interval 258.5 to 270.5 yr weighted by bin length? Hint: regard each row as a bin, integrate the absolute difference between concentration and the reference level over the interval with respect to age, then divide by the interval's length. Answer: 0.7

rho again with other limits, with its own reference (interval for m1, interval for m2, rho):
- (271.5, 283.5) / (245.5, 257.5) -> 0.5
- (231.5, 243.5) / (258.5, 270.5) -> 0.6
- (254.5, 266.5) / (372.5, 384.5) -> 0.1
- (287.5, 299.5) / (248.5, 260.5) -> 0.5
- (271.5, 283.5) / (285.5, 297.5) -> 0.4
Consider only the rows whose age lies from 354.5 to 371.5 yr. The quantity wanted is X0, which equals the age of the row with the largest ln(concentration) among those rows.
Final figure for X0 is 370.0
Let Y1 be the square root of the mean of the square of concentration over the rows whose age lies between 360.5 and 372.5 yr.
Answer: 1.4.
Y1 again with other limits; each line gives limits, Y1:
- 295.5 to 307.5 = 1.4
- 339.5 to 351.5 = 1.2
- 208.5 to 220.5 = 1.2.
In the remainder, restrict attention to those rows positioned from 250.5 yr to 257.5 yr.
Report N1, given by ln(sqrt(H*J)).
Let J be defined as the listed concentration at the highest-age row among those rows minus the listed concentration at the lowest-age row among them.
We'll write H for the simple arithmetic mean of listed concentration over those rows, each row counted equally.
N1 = -1.0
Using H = 1.30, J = 0.11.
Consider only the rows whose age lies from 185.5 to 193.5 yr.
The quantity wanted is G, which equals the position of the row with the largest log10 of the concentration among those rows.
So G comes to 189.0 yr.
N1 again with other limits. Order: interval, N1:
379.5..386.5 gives -1.7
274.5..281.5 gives -1.6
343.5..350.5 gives -0.7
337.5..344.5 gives -0.8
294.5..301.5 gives -0.7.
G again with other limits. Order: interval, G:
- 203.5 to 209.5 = 208.0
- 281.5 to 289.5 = 286.0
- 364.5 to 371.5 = 370.0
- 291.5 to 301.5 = 301.0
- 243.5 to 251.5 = 249.0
